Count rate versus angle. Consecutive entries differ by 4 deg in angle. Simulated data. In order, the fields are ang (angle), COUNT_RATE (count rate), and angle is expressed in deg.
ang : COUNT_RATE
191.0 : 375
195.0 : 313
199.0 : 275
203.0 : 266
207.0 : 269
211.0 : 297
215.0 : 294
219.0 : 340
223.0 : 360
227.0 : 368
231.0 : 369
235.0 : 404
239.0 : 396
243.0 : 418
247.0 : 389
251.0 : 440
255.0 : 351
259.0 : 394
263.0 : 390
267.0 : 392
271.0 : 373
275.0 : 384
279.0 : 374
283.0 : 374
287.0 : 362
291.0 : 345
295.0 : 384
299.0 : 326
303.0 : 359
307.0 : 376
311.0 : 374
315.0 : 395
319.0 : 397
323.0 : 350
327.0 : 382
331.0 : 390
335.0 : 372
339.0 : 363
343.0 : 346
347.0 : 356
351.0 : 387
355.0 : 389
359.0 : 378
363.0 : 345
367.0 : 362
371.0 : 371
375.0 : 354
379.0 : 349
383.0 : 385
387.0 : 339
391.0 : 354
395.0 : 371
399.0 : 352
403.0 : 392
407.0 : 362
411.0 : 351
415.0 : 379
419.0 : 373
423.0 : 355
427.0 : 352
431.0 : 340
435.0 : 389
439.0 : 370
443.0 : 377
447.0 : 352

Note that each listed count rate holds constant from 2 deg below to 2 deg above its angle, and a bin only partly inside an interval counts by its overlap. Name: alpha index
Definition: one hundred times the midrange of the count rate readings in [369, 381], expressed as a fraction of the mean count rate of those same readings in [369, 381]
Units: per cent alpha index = 101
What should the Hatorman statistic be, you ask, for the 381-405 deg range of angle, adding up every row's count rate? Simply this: 2193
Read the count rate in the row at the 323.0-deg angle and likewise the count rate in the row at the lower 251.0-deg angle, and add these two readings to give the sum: 790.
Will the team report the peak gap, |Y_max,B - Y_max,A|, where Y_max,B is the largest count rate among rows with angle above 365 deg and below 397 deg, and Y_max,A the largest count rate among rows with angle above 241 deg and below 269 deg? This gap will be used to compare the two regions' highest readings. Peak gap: 55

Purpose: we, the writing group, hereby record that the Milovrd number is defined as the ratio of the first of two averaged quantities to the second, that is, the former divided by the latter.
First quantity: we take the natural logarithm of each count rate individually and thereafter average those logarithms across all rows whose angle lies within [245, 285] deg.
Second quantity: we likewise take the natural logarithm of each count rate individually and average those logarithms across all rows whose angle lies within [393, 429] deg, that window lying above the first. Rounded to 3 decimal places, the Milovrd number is 1.009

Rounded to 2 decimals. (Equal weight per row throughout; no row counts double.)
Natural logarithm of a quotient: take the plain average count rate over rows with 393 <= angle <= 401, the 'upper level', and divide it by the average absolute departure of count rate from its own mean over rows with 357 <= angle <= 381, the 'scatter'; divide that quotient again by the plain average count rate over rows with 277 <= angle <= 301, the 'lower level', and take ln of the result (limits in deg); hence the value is -2.35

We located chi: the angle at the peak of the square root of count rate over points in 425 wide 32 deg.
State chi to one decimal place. 435.0 deg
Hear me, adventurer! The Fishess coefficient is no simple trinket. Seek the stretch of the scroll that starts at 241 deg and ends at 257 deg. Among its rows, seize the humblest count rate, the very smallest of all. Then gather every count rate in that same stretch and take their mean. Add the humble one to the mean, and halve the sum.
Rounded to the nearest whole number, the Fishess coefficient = 375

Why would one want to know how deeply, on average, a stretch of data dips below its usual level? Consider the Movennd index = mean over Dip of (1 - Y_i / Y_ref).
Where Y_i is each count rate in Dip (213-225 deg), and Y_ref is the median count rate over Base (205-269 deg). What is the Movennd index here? 0.13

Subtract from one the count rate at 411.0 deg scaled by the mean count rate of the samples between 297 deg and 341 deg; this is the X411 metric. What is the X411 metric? 0.055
